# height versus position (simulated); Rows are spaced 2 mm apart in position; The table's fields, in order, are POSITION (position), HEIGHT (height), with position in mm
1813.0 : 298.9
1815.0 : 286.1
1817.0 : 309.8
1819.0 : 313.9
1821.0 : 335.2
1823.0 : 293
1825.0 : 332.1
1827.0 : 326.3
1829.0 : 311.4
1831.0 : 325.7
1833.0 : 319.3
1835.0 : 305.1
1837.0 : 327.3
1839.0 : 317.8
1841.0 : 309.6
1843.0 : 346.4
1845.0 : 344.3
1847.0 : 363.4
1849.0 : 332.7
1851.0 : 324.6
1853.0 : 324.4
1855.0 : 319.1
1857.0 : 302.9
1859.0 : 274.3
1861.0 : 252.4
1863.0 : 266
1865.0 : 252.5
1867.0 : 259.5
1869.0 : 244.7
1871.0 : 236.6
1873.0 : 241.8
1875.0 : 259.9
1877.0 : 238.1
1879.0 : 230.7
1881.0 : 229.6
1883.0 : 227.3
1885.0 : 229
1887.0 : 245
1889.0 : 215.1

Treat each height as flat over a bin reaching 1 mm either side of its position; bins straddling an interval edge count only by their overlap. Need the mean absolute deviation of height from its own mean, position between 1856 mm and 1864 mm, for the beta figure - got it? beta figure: 15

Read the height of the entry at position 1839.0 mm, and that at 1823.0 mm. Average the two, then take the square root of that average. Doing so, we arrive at 17.5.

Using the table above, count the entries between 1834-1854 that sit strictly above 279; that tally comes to 10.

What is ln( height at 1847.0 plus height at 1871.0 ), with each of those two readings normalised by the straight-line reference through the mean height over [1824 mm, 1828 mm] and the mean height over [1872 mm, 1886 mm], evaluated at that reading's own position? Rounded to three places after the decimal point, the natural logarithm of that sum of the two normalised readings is 0.782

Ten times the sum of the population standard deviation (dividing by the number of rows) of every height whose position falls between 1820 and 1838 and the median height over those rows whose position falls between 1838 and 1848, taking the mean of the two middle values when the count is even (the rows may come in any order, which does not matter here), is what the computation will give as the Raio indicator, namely 3573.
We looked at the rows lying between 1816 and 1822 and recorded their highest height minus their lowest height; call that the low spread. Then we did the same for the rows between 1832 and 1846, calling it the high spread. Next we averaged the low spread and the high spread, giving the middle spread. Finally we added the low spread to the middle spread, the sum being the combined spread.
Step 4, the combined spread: 59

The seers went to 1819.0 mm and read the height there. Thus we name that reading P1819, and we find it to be 313.9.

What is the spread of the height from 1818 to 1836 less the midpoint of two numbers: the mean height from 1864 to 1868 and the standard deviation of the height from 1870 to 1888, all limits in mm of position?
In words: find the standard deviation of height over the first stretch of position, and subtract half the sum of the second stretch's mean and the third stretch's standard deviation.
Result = -120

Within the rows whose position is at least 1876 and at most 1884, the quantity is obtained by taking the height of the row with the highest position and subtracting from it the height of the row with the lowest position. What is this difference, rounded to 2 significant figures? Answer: -11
